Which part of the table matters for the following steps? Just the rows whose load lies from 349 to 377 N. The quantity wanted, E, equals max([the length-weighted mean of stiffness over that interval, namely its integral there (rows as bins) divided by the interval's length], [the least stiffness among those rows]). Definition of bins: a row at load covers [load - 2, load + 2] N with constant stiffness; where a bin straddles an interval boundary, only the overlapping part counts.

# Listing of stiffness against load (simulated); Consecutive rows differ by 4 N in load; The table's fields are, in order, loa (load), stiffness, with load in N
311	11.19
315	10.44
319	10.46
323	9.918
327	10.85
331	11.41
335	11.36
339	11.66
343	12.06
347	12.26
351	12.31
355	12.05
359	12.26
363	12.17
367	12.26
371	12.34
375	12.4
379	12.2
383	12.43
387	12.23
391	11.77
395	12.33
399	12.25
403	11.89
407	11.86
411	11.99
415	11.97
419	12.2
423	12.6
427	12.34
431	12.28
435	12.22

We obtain 12.3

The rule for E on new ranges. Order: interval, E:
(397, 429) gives 12.1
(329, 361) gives 11.9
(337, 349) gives 12.0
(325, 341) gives 11.3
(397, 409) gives 12.0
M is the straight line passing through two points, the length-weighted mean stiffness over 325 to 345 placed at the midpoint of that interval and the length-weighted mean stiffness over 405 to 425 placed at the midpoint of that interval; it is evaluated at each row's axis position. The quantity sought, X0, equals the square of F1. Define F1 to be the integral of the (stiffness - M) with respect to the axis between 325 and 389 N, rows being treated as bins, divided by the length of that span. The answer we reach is 0.13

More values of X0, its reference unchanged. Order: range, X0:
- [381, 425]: 0.01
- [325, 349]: 0.01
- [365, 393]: 0.16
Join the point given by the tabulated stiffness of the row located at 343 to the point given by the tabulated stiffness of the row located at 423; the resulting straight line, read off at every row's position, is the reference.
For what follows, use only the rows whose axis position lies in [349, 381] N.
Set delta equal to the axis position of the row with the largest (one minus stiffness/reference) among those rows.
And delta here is 379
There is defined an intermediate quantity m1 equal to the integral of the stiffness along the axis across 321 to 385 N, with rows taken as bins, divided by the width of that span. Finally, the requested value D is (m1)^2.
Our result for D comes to 141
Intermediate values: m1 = 11.9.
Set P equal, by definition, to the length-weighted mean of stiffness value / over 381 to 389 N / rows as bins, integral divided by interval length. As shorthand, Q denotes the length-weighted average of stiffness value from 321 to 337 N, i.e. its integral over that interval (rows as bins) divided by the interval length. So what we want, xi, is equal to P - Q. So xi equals 1.45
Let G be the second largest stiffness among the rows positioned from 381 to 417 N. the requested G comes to 12.33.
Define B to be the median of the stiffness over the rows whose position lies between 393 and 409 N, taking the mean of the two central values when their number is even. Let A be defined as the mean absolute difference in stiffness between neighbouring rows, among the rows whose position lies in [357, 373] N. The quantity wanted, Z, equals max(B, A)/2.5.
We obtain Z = 4.83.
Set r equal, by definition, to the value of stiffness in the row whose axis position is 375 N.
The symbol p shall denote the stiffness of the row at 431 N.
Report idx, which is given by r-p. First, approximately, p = 12.28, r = 12.4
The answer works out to 0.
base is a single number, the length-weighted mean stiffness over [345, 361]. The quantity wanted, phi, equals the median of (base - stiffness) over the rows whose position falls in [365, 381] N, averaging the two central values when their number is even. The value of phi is -0.08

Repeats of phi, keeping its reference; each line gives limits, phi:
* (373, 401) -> -0.03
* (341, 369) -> -0.04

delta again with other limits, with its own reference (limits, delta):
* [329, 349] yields 335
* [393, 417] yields 407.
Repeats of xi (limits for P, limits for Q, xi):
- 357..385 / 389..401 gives 0.18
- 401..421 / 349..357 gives -0.20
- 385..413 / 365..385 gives -0.28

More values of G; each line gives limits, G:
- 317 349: 12.06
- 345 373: 12.31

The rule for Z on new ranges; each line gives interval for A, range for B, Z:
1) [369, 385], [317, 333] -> 4.26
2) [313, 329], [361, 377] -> 4.92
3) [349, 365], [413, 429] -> 4.91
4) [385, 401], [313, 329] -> 4.18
